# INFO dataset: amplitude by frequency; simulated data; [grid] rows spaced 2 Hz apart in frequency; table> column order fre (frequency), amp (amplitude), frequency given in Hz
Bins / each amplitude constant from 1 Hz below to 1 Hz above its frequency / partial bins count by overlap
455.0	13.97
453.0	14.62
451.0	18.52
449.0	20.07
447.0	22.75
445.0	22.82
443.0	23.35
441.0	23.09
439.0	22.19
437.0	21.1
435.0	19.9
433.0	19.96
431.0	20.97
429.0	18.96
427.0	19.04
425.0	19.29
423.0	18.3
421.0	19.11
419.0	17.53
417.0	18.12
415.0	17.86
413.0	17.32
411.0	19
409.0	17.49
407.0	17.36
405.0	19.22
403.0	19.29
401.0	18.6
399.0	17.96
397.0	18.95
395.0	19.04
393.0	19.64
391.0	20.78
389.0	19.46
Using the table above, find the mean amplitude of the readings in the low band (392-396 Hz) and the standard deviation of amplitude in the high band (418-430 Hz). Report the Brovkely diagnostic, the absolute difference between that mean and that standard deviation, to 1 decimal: 18.7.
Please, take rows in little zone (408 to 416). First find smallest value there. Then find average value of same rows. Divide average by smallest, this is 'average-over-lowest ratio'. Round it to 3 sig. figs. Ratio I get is 1.03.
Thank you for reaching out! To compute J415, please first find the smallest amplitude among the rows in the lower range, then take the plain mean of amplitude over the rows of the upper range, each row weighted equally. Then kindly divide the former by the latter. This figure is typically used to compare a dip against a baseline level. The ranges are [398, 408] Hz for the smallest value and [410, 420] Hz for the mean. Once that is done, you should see 0.966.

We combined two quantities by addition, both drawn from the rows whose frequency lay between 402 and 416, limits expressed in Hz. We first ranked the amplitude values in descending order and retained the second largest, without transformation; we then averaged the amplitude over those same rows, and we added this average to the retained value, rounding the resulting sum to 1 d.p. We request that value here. 37.4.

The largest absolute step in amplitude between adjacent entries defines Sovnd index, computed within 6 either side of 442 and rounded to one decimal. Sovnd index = 1.1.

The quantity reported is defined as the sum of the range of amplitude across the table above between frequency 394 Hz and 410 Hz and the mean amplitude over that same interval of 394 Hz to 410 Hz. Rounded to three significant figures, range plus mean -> 20.4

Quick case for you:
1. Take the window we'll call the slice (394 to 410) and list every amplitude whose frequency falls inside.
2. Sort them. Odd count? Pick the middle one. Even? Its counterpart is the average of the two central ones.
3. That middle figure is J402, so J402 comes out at 18.8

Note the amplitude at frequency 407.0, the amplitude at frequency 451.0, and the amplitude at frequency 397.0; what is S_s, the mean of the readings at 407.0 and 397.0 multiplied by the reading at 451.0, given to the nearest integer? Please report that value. 336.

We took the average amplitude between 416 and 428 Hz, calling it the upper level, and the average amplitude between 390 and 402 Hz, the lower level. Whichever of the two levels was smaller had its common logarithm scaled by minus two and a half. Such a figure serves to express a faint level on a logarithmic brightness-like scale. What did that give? -3.17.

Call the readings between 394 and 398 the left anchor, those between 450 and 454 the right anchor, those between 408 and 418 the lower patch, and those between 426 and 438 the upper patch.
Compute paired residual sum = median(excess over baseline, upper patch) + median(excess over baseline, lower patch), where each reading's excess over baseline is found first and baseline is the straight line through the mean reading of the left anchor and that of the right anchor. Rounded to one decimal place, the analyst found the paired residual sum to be 2.3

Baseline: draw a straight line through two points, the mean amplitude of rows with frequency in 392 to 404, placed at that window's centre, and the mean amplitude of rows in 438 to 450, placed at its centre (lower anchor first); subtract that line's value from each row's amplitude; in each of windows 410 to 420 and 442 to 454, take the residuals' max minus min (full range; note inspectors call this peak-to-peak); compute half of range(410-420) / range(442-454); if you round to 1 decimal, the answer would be 0.1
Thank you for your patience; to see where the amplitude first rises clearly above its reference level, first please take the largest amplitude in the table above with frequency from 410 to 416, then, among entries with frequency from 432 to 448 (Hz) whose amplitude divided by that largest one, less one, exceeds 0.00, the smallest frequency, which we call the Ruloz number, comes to 433.0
